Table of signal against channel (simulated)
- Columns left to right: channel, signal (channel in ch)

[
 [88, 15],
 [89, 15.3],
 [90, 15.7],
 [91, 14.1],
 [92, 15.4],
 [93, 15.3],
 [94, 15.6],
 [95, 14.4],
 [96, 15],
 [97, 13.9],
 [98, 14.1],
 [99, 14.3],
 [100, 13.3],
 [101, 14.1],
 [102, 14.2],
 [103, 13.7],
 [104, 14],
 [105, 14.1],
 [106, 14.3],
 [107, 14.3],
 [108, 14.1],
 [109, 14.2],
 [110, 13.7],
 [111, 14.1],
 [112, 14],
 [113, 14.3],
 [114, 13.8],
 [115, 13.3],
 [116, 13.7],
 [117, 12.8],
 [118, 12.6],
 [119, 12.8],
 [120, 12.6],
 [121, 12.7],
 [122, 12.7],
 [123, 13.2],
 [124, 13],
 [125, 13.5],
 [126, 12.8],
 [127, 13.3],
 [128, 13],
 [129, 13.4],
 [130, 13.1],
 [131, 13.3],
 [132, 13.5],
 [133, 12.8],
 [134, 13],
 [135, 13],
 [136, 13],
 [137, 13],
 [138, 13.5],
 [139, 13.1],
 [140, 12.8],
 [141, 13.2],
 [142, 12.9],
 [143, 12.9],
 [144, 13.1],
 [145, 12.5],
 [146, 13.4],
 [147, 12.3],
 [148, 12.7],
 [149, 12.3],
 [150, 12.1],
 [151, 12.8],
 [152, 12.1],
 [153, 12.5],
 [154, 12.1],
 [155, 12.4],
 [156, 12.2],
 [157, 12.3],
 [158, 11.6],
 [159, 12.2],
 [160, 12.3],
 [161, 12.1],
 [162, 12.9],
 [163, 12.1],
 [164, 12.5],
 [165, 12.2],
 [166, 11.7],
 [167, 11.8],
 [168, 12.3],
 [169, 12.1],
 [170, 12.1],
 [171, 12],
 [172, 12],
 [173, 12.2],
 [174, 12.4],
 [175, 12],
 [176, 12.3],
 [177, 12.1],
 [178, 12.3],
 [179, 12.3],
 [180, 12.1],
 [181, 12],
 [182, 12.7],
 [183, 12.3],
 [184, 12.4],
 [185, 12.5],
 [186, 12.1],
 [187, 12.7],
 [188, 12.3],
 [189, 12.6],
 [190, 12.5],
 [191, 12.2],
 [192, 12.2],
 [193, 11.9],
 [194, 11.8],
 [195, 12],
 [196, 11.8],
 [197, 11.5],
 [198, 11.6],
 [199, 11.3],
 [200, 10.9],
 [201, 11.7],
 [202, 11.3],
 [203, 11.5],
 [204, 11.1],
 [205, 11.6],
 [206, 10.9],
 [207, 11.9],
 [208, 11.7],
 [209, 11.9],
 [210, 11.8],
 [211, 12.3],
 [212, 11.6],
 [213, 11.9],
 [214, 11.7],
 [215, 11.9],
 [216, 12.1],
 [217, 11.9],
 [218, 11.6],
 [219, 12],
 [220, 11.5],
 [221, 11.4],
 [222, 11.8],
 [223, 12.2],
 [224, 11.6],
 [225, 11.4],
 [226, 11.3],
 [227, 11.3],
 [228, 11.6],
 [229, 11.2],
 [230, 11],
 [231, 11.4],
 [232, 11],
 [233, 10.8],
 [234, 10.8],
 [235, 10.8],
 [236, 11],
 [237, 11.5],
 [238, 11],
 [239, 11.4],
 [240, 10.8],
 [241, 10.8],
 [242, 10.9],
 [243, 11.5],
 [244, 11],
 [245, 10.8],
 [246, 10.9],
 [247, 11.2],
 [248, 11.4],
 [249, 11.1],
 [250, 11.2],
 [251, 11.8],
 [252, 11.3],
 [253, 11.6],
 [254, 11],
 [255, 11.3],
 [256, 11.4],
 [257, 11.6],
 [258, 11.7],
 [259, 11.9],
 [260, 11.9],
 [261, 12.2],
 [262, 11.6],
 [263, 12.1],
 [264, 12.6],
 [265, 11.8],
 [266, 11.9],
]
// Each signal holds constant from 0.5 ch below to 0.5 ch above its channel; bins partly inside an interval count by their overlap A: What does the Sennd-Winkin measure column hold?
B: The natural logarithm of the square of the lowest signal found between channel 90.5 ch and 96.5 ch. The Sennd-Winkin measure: 5.29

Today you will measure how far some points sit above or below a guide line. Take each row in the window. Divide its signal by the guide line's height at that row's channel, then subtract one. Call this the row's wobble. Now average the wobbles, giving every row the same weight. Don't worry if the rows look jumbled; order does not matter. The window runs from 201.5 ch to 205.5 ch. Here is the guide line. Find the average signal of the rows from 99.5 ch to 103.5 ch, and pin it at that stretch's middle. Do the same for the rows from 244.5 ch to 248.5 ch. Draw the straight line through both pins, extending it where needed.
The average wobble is -0.043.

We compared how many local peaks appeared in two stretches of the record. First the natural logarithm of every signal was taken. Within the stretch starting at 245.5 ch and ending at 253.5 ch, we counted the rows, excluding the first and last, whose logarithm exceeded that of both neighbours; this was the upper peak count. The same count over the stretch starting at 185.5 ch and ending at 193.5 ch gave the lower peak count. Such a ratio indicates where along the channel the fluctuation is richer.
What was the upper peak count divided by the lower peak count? 1.00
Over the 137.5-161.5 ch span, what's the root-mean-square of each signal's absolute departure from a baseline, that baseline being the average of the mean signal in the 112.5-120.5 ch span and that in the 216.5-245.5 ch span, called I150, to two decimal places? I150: 0.55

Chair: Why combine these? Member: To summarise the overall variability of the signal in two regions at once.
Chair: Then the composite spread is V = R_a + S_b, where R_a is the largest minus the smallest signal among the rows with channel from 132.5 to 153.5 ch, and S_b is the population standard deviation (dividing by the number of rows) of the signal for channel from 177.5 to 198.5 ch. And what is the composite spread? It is 1.73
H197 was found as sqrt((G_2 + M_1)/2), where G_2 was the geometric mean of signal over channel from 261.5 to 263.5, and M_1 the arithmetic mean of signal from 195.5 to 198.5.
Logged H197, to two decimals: 3.43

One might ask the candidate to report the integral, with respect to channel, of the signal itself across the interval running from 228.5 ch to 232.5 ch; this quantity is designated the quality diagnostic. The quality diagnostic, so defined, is 44.6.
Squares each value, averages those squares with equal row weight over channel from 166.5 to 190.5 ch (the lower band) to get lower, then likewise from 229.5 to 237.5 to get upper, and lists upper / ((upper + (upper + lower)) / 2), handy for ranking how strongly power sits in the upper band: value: 0.619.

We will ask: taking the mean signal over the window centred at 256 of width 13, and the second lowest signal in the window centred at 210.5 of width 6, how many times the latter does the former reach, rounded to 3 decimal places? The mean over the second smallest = 0.989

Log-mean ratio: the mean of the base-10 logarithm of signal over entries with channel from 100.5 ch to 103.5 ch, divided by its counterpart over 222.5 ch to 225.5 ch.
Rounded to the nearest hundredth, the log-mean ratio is 1.07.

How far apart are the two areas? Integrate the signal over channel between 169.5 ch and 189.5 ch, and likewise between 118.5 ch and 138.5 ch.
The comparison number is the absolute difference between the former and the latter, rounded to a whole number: 16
